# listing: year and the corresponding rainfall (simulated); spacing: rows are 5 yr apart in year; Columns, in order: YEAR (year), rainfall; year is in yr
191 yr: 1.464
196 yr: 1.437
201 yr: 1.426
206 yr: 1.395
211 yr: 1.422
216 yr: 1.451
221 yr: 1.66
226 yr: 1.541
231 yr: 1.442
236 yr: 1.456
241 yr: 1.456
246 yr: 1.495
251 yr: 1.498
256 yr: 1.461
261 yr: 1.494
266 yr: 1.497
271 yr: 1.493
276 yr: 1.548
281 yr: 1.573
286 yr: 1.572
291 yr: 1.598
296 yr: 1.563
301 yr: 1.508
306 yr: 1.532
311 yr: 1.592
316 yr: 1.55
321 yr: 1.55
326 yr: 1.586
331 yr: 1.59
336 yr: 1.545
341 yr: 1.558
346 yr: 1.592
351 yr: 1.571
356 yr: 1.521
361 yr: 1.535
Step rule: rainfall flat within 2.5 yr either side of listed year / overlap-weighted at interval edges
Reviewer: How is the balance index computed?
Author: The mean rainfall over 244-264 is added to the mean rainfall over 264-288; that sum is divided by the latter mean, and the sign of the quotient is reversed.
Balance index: -1.97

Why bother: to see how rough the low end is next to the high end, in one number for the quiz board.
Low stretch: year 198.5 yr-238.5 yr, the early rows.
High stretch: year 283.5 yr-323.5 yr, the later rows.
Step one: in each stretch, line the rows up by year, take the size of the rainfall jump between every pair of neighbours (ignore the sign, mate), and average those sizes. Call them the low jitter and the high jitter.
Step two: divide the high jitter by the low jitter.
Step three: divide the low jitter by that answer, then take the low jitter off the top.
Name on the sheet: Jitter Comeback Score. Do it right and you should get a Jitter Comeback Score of 0.089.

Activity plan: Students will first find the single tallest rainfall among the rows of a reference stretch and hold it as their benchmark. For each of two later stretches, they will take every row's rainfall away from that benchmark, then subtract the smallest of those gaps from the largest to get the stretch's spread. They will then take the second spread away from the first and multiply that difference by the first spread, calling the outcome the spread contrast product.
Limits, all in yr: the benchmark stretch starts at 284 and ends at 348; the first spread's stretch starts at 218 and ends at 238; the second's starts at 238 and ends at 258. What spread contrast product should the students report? 0.0384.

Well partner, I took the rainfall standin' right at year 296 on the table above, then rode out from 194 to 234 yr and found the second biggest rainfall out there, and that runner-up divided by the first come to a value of 0.99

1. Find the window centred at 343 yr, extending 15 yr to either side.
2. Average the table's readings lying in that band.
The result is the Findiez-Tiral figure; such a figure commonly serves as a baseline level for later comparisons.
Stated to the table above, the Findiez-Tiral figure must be 1.56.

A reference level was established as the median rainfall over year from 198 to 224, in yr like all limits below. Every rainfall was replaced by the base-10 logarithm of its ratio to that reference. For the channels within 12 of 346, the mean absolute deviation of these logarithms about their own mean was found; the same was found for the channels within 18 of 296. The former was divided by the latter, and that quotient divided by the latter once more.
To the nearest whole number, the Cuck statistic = 117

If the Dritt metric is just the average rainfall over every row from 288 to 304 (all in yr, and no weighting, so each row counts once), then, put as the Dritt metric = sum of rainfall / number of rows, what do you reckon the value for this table 1.56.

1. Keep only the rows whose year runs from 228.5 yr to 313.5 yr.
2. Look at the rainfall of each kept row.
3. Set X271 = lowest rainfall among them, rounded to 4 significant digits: 1.442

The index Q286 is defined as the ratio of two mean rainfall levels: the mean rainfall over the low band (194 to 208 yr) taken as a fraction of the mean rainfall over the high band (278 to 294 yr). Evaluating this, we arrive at 0.90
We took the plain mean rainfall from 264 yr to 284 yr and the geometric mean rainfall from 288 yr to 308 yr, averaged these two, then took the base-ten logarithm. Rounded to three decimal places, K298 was 0.187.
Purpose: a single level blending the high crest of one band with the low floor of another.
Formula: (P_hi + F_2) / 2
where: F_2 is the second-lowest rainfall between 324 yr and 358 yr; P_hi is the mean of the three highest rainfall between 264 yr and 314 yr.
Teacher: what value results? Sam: 1.57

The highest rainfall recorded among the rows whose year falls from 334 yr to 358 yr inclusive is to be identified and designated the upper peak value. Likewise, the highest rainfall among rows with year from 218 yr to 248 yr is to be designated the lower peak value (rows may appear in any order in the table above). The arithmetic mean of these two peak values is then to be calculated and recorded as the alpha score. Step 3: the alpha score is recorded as 1.63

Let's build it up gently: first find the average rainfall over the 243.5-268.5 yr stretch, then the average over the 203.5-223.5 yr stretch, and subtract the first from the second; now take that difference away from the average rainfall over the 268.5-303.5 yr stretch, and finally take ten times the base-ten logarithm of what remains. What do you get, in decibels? 1.92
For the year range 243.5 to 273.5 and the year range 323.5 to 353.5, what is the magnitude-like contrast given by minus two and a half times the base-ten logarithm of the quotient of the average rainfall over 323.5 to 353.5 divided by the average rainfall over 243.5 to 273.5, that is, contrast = -0.060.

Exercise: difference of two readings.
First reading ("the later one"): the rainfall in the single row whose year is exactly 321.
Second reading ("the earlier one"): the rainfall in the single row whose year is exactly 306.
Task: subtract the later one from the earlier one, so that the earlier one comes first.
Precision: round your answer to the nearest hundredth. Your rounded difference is -0.02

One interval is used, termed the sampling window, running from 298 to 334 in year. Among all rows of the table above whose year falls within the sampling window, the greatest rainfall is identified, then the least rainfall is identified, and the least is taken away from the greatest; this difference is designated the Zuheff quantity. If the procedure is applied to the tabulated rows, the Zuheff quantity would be 0.084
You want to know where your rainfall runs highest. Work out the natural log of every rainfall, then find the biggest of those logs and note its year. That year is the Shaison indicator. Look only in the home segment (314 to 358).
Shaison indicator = 346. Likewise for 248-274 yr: 251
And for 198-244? 221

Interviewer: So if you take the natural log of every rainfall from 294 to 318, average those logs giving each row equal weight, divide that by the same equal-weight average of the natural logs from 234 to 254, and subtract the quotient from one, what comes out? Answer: -0.12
